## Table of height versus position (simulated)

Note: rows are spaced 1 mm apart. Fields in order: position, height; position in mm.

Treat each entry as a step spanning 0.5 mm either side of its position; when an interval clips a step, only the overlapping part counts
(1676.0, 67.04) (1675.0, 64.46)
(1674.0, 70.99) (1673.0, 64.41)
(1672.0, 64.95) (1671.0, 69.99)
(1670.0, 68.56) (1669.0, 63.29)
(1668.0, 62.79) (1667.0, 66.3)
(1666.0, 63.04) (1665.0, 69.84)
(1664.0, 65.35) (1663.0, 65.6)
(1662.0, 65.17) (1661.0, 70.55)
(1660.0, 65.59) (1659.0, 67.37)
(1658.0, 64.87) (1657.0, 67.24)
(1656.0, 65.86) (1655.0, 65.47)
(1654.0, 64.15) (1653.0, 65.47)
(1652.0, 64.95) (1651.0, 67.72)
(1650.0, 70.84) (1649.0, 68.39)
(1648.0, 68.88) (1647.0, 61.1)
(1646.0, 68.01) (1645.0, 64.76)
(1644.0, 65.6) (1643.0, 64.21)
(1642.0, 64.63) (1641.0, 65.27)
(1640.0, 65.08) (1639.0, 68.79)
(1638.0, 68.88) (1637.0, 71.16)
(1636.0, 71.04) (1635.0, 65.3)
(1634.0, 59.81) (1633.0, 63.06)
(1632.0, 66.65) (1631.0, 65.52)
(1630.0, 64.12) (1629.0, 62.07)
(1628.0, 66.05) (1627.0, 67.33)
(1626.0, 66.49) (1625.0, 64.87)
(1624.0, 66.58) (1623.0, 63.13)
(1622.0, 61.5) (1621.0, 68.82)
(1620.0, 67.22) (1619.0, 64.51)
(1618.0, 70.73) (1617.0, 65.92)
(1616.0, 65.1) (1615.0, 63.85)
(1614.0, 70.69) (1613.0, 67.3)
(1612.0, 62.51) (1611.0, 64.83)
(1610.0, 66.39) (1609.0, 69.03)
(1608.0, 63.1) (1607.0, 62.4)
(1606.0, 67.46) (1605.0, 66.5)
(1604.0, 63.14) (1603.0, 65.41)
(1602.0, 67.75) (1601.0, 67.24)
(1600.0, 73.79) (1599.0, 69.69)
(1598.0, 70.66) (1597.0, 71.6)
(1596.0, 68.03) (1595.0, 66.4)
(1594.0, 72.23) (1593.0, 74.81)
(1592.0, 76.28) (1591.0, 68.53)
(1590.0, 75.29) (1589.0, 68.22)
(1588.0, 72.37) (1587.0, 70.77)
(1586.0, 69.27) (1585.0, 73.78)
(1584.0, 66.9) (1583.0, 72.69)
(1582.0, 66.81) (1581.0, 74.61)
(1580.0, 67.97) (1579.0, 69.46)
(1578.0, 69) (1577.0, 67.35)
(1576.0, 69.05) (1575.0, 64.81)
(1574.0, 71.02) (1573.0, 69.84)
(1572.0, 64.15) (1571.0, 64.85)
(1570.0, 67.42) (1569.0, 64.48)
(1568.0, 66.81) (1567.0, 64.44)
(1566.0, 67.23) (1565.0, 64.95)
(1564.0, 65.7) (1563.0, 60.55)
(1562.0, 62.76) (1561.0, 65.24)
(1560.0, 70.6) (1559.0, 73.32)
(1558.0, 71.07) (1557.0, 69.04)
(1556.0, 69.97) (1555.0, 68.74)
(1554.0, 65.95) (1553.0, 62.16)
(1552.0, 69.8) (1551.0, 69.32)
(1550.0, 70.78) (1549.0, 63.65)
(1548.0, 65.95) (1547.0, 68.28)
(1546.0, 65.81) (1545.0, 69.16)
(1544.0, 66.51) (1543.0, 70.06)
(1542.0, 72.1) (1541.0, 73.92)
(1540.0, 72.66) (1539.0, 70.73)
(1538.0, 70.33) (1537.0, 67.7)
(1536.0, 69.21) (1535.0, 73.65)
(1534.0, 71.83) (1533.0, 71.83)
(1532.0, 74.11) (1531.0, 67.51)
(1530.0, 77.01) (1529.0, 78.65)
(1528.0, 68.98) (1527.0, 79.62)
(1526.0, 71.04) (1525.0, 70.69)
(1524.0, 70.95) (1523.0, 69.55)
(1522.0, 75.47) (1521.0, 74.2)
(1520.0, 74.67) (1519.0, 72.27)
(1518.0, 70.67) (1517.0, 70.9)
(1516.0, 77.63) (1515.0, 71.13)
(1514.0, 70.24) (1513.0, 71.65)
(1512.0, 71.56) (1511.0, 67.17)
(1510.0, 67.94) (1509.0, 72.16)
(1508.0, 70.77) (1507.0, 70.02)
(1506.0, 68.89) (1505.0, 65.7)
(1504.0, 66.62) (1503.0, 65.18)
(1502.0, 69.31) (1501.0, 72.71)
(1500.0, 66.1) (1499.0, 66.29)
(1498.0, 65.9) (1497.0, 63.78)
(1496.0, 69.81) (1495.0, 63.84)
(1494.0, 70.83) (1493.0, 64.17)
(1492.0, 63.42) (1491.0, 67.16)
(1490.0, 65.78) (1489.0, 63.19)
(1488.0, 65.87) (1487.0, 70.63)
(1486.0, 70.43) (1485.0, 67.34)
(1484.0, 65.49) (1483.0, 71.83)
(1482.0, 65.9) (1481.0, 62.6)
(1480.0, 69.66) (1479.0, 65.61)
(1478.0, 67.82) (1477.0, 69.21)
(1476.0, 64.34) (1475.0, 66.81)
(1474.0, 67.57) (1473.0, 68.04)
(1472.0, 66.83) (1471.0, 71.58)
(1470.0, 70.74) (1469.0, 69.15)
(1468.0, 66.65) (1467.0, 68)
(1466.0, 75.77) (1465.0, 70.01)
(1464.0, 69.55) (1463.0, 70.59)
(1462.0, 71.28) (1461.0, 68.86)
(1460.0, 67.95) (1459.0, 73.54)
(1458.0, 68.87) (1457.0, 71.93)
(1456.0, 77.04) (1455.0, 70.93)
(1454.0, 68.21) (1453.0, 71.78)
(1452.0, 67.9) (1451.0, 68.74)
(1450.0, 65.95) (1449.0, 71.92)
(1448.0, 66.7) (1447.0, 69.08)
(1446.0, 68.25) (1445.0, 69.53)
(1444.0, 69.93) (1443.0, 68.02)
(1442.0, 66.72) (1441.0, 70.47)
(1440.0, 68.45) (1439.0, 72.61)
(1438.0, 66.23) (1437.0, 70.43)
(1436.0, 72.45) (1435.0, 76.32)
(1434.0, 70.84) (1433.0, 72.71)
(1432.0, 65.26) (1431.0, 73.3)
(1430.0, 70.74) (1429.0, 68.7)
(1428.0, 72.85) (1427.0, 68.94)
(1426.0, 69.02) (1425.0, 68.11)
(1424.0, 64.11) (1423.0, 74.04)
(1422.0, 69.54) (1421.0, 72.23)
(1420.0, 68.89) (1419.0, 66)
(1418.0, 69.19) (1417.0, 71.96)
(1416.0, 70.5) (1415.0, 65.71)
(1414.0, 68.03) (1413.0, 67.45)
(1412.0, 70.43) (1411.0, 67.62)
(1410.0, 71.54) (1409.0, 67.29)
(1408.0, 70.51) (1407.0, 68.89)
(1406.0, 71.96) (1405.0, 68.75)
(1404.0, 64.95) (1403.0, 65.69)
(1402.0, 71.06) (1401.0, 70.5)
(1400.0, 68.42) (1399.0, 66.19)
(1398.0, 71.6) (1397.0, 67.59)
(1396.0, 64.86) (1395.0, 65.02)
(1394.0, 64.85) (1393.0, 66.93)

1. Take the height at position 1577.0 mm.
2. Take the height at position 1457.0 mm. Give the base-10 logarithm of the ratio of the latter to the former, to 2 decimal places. 0.03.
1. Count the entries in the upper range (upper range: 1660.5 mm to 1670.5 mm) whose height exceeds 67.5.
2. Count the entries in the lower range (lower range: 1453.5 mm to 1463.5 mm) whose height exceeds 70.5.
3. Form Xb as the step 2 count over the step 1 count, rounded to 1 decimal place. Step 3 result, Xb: 2.0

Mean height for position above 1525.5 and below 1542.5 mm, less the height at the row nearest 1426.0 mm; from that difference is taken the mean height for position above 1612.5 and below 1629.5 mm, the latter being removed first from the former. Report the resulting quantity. -62.6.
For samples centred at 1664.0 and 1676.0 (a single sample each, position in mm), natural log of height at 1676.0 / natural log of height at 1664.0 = 1.01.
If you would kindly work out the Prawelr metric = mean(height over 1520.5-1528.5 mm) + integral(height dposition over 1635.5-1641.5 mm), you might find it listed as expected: 483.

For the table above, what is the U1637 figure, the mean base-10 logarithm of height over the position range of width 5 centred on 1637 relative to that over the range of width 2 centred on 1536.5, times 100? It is 100.2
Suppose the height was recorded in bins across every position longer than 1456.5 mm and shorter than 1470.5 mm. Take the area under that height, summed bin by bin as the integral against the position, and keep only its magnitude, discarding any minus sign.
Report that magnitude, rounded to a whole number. 983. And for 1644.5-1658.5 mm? 928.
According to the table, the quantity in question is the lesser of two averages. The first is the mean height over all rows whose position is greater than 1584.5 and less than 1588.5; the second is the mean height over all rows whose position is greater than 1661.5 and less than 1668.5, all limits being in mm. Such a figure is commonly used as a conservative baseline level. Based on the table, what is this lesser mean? 65.4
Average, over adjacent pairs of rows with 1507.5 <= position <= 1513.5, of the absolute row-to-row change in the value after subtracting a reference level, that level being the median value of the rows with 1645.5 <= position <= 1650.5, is 2.2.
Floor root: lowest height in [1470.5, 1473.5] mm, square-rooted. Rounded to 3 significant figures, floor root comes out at 8.17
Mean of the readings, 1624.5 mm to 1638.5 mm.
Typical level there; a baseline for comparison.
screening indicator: 65.9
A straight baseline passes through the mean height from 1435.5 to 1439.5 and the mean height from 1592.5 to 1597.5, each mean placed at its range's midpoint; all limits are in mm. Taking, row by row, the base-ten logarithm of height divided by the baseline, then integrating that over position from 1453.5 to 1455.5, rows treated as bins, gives -0.011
